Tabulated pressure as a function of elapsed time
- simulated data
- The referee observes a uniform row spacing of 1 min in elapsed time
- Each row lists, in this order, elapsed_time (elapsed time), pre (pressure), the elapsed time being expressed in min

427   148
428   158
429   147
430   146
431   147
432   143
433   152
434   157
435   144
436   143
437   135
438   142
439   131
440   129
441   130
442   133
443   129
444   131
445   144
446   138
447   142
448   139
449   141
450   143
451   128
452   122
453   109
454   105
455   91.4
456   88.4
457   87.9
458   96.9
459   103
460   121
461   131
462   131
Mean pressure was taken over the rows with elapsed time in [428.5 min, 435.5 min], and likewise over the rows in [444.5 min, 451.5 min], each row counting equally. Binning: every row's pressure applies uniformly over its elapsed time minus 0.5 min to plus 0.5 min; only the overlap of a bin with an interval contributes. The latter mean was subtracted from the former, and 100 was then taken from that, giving -91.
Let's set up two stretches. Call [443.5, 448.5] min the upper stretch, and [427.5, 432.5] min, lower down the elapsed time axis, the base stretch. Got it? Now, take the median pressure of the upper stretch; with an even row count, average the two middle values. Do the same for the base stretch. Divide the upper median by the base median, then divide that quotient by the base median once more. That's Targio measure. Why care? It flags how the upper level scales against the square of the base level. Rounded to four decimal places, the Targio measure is 0.0064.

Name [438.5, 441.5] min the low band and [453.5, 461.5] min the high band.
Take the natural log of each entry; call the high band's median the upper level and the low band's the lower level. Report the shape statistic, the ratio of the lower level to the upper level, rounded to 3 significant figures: 1.06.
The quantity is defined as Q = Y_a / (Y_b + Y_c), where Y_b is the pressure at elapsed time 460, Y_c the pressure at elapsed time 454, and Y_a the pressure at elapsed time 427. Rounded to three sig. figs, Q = 0.655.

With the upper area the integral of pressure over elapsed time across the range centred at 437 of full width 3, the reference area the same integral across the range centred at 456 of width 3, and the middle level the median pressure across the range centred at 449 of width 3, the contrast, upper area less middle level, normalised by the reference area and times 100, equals 104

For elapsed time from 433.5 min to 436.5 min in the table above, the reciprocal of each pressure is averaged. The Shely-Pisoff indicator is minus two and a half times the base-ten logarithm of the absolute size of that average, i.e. 5.42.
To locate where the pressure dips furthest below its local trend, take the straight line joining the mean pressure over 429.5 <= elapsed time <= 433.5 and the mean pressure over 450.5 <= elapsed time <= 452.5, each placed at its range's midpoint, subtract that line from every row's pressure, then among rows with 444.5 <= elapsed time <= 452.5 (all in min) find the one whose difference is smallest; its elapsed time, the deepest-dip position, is 452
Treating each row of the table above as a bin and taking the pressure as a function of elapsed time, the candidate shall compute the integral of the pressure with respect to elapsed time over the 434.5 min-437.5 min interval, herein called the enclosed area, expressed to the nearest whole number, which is 422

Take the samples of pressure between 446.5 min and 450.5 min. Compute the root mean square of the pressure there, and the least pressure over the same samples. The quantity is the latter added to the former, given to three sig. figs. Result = 280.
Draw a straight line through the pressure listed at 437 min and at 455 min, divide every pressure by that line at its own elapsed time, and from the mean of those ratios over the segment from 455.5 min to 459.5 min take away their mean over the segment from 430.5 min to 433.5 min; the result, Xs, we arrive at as 0.10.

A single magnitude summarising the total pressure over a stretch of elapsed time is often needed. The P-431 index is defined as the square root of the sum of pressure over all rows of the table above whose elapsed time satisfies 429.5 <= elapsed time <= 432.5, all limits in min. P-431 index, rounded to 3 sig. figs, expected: 20.9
